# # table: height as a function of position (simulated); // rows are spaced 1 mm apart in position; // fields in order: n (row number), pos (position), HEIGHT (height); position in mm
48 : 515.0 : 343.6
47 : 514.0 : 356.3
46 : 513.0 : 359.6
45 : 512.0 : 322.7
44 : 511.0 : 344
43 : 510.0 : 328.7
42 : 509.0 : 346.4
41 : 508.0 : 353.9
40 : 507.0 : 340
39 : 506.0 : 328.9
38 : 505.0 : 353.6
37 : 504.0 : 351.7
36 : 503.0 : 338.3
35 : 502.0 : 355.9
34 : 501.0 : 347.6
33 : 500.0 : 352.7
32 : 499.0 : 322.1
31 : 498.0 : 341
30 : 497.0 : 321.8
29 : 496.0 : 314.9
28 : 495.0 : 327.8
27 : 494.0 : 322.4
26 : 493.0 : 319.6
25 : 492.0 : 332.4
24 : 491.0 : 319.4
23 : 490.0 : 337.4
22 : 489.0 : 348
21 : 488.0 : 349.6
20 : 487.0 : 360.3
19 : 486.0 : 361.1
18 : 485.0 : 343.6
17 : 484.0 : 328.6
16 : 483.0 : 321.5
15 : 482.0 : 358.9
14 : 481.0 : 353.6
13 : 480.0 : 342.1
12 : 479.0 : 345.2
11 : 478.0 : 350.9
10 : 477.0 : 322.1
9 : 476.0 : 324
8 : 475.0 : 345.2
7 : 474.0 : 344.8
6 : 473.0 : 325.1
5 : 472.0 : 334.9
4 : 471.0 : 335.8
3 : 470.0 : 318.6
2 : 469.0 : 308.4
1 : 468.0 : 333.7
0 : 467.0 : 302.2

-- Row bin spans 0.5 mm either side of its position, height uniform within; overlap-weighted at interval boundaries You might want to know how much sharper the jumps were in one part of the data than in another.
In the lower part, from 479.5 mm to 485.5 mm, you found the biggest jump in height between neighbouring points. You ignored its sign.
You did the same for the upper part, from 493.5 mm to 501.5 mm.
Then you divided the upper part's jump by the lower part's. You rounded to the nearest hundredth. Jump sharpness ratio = 0.82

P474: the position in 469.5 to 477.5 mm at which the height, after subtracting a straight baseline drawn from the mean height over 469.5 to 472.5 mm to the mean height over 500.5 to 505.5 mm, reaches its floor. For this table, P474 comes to 477.0 mm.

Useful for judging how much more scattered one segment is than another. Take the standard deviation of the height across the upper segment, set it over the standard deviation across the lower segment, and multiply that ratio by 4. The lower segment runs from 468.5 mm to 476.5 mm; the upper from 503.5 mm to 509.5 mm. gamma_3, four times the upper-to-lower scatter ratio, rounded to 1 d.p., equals 3.0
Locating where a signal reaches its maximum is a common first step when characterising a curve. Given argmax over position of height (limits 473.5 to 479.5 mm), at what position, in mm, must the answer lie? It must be 478.0 mm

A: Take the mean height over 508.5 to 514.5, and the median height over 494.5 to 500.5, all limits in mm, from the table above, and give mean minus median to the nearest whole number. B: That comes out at 18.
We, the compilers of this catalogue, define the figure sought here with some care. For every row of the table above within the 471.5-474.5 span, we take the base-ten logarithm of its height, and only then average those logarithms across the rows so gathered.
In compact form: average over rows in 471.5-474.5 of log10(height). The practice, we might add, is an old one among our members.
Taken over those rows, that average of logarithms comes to 2.52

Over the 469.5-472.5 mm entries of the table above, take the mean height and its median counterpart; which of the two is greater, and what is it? 335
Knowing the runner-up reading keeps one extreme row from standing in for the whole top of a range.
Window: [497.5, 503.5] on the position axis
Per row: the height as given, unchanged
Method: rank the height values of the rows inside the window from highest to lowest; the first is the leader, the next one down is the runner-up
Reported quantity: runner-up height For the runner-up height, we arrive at 352.7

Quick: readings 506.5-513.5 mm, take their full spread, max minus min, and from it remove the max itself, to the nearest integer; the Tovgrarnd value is -323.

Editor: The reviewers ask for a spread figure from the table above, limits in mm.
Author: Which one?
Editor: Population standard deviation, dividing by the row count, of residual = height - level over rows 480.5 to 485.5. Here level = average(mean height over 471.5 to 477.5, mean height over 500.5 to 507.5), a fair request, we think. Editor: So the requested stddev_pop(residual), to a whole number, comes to 14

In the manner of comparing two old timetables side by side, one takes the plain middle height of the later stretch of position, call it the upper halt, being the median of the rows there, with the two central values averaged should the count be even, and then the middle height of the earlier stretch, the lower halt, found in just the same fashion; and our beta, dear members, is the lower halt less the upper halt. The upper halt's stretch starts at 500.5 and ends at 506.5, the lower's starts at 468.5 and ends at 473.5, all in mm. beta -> -25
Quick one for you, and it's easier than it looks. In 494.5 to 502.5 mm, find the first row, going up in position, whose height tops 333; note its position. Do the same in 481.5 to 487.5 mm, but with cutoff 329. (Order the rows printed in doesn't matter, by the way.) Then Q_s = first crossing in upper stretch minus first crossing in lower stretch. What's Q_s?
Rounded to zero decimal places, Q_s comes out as 16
